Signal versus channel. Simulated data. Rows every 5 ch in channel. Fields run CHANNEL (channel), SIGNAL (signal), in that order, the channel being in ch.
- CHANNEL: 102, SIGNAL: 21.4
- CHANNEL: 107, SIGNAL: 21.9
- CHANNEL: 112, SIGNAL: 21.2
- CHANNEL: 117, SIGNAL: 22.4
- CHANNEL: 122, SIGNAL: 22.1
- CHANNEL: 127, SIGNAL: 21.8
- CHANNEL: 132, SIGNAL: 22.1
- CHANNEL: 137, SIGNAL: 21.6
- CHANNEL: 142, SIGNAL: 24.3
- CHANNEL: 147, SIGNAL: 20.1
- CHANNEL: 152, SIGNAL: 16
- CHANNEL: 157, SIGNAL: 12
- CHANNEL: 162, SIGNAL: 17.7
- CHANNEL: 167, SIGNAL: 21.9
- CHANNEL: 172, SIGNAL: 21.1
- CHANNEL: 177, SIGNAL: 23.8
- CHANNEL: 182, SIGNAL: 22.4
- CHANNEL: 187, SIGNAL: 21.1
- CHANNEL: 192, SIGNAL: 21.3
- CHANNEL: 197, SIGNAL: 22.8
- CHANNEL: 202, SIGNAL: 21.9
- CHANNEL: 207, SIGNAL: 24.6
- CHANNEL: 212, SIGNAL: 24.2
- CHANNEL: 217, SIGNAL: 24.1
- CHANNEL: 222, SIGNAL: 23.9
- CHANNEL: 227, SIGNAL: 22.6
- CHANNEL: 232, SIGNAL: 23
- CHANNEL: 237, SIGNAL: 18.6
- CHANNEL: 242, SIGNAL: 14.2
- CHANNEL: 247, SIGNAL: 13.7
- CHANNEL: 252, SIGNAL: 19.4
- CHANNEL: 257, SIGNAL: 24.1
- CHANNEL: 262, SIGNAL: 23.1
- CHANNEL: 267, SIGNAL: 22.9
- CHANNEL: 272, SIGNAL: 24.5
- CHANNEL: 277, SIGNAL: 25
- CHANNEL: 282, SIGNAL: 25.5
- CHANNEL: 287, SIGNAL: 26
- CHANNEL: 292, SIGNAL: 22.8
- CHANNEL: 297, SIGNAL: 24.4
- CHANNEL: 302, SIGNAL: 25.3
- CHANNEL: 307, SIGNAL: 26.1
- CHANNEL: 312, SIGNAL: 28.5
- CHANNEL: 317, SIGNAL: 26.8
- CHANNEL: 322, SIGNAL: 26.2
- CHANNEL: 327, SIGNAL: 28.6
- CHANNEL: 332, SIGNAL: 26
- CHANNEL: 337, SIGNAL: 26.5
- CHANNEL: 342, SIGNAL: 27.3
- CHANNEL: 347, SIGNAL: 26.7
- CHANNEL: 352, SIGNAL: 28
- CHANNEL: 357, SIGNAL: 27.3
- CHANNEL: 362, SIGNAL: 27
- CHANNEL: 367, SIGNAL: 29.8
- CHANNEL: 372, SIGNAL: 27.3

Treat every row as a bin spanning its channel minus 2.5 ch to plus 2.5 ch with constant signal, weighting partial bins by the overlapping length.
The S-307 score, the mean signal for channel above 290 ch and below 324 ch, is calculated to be 26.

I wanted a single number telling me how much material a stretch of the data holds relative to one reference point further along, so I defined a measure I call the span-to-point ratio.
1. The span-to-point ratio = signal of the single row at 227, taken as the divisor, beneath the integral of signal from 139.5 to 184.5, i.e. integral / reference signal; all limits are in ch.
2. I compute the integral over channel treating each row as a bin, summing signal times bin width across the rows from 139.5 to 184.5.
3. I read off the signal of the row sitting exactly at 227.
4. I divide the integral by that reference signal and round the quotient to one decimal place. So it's 39.7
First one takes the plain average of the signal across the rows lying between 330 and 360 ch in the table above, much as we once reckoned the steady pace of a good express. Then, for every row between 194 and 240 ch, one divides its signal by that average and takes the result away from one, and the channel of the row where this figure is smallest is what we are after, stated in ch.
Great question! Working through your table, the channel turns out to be 207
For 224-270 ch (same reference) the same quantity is 257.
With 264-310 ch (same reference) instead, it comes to 307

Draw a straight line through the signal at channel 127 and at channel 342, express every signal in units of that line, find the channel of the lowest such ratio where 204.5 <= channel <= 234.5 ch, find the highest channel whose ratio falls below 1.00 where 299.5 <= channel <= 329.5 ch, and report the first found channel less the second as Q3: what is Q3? -95 ch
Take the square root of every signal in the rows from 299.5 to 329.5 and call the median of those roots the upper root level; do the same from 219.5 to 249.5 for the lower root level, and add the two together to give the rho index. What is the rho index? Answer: 9.68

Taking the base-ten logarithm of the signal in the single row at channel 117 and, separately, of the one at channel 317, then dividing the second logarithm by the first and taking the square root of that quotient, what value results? 1.03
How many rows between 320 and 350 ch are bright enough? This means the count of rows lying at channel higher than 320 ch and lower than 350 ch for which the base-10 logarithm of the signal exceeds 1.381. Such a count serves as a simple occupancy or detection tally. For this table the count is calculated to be 6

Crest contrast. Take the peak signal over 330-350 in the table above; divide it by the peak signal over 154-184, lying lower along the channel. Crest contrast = 1.15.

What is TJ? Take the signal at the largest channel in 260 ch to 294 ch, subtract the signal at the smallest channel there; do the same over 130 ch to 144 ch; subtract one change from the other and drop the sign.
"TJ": 2.5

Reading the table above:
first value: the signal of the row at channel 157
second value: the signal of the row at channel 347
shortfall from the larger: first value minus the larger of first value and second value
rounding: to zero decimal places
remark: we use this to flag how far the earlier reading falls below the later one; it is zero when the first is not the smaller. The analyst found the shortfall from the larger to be -15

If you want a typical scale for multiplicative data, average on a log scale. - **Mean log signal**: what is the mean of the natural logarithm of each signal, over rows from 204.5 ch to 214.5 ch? 3.19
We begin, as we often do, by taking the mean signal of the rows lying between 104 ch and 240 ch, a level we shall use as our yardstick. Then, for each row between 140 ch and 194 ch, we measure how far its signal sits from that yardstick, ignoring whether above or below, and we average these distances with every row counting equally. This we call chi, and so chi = 2.5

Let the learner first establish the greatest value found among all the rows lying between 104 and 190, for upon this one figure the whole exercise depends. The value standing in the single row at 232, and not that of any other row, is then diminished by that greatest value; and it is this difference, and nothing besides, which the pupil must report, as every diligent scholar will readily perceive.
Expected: -1.3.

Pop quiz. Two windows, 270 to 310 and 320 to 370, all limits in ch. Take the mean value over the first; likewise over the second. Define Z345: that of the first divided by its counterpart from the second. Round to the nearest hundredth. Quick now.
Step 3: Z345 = 0.91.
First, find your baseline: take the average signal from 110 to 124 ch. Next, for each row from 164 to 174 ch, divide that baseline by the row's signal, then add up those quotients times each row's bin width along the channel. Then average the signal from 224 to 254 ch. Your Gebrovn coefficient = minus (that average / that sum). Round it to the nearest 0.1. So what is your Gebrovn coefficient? -1.8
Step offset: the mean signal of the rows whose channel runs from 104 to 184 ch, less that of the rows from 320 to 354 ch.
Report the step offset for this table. -6.3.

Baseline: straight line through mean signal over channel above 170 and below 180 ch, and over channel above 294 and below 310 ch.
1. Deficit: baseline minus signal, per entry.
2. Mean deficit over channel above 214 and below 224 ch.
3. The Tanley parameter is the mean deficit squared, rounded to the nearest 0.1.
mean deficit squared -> 0.3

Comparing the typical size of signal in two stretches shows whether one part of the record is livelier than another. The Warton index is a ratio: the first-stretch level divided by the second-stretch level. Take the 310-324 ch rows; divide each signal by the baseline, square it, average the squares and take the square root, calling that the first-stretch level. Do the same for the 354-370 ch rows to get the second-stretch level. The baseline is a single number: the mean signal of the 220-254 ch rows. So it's 0.97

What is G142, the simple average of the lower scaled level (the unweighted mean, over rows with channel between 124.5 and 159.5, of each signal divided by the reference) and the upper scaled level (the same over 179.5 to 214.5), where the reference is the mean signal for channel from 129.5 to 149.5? 0.96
